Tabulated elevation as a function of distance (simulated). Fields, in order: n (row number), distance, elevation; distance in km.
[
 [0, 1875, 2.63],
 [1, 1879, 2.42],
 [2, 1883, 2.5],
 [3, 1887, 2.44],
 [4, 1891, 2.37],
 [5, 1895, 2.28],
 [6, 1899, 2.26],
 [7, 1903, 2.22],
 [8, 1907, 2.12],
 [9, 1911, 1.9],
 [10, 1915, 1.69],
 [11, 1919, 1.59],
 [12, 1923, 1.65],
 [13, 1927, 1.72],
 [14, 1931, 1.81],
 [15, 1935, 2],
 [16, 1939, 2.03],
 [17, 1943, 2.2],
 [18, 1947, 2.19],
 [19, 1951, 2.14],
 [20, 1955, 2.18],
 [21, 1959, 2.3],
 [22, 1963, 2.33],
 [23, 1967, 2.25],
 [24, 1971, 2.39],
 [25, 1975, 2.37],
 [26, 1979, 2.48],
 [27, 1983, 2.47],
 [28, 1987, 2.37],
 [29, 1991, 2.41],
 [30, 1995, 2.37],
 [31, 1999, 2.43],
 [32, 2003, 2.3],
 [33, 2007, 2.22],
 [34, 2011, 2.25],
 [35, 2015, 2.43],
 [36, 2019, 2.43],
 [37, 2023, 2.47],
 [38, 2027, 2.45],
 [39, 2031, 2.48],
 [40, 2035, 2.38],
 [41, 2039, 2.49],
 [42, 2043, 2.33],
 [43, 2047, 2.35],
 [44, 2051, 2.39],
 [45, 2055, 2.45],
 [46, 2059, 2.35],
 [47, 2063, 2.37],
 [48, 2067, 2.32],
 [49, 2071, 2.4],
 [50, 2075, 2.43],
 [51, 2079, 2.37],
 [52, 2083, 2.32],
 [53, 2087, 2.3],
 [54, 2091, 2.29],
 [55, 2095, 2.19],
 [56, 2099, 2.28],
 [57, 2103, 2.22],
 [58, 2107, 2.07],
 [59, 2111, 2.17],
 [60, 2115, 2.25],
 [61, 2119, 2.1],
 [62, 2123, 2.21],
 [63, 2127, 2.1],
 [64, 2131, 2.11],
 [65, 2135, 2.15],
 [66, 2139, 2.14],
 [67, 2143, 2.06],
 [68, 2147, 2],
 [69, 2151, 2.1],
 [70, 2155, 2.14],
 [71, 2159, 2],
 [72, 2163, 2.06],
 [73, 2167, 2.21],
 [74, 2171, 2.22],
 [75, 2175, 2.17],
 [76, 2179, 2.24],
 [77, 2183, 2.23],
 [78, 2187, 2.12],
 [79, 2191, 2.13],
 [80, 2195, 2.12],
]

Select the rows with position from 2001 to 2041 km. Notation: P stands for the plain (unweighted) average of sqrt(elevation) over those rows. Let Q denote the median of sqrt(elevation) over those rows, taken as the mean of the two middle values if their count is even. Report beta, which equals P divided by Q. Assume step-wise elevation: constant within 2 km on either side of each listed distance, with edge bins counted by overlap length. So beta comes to 0.99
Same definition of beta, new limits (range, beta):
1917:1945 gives 1.01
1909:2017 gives 0.98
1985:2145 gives 1.00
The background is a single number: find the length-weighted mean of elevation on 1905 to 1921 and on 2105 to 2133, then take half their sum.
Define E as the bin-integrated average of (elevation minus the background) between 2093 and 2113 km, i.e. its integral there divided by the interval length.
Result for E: 0.20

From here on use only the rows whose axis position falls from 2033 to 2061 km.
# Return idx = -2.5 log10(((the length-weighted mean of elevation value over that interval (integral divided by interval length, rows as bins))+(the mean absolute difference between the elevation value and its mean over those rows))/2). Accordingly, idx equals -0.21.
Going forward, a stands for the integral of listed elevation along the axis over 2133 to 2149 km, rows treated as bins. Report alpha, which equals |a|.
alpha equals 33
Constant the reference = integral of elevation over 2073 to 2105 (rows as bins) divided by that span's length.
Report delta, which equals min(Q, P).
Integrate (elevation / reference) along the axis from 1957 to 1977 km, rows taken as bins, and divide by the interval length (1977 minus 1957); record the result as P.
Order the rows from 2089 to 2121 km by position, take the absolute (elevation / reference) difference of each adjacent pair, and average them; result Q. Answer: 0.045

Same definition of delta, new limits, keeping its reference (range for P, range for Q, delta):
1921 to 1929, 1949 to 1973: 0.036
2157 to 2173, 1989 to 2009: 0.034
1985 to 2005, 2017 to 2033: 0.013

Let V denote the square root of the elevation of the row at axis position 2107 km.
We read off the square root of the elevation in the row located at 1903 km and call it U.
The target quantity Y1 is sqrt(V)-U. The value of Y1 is -0.290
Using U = 1.49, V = 1.44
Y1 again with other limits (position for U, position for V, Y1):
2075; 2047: -0.321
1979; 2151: -0.371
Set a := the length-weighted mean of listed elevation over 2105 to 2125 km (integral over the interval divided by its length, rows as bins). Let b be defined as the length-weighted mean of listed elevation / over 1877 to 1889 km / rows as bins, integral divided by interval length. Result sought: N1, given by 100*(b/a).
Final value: 114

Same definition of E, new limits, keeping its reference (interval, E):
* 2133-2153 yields 0.11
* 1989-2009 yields 0.36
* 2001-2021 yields 0.34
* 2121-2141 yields 0.16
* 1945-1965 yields 0.24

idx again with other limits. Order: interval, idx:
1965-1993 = -0.22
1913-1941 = 0.04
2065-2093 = -0.19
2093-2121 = -0.12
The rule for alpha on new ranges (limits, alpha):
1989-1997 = 19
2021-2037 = 39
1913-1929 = 27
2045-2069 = 57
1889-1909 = 45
